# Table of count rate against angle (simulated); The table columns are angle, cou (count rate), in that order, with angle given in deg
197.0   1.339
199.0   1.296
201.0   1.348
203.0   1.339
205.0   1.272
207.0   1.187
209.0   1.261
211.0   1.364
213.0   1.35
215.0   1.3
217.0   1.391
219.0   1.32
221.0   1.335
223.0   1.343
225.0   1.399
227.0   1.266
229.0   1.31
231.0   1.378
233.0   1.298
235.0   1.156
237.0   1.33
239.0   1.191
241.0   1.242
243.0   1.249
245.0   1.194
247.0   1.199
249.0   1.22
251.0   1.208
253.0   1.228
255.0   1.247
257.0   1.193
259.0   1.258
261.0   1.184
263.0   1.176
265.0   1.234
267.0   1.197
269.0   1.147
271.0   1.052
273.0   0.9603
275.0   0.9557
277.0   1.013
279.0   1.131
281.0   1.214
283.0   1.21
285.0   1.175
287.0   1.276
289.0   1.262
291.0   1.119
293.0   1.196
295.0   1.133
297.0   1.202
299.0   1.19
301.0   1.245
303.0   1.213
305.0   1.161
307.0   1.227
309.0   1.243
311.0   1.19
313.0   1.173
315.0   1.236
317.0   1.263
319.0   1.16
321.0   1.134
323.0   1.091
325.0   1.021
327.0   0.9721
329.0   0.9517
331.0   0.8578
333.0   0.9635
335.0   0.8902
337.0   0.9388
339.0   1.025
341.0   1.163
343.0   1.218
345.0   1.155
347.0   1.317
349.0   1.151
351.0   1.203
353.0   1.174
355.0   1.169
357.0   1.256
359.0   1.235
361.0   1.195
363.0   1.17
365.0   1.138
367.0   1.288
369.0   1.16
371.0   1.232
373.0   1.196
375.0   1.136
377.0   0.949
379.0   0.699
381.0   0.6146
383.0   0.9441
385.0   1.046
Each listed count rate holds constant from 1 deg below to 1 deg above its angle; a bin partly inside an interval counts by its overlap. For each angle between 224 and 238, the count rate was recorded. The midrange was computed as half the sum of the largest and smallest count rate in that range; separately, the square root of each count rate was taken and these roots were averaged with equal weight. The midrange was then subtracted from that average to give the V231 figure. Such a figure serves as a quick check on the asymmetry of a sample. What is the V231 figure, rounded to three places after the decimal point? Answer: -0.135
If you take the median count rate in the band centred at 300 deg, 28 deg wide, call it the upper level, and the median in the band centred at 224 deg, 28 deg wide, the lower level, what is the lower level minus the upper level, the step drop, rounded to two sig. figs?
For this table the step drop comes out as 0.13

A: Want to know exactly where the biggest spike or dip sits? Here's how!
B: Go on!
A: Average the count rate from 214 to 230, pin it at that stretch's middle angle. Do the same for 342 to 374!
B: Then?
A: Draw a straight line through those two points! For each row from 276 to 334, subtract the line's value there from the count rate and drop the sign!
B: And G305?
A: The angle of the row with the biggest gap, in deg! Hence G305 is 331.0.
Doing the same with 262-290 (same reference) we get 275.0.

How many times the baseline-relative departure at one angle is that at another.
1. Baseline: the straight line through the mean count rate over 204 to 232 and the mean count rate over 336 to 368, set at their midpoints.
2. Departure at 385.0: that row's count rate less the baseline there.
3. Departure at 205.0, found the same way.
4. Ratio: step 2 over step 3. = 1.5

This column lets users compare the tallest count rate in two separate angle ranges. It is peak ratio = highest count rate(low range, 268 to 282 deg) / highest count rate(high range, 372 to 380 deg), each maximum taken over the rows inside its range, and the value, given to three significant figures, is 1.02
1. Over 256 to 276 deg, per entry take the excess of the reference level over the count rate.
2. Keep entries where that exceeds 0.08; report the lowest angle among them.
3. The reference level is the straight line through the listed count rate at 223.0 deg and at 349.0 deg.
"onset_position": 257.0 deg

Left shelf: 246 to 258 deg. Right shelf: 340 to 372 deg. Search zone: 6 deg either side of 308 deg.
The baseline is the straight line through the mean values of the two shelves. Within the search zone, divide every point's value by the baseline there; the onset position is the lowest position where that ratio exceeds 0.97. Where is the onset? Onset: 303.0 deg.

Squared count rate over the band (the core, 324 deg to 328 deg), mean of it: 1.0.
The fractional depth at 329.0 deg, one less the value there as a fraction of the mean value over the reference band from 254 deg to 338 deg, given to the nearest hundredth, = 0.16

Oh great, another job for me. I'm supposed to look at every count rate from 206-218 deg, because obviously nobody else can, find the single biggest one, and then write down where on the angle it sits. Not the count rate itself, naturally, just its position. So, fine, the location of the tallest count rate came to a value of 217.0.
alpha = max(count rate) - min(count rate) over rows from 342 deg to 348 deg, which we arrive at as 0.162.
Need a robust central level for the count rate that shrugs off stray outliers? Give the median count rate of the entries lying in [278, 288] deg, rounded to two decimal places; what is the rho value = 1.21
